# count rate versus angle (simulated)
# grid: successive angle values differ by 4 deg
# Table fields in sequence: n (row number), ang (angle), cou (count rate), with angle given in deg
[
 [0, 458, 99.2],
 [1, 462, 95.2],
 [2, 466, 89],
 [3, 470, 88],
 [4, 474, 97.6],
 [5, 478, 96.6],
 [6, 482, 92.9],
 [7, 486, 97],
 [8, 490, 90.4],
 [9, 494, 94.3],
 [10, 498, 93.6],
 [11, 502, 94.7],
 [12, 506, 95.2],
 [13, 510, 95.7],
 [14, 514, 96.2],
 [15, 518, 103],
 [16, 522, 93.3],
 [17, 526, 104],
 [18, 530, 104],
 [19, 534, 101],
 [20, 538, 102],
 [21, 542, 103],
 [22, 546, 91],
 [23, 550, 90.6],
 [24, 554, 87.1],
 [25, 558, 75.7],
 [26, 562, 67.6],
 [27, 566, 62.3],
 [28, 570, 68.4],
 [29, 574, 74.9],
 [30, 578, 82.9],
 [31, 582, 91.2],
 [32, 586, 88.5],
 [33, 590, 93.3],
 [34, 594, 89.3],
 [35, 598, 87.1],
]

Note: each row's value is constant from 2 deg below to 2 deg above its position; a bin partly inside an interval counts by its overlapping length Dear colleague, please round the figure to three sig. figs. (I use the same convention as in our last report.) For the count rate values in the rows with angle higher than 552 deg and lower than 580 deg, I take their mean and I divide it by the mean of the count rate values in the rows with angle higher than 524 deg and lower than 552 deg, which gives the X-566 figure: 0.746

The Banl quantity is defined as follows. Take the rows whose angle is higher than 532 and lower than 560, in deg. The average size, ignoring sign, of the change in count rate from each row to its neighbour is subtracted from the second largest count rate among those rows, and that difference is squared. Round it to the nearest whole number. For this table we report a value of 9432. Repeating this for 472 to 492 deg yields 8677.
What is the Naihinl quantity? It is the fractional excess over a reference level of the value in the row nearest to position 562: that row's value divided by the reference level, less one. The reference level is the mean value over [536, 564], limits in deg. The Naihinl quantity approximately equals -0.23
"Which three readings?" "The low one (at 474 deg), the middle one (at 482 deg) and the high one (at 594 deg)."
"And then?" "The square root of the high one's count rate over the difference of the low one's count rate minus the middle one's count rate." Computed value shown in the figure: 4.4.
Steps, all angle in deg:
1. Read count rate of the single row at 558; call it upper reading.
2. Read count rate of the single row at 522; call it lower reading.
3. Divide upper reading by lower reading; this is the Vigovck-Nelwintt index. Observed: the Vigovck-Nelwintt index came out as 0.81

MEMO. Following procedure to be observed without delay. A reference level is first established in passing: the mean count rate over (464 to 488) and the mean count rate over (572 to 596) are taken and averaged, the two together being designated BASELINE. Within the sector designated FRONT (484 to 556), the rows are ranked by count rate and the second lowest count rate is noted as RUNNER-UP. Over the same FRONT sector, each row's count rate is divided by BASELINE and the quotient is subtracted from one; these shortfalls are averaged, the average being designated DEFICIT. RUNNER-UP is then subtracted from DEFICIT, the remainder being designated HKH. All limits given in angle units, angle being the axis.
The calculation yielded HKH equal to -90.5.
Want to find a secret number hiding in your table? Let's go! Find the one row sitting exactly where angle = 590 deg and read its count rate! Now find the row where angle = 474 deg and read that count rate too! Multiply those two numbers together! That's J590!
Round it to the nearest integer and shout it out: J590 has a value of 9106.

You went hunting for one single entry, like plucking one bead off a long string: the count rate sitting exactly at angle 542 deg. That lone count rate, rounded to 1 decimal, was 103.0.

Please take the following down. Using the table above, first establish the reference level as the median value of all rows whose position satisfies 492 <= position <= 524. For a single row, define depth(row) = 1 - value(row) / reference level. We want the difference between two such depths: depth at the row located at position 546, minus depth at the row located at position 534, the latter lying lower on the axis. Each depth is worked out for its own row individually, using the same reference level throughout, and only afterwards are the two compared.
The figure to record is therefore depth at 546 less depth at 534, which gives 0.11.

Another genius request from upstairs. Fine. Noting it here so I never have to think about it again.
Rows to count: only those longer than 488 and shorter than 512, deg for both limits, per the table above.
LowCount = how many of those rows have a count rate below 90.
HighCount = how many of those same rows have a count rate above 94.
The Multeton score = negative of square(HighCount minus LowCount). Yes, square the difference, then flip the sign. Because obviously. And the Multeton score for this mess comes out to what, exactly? -16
